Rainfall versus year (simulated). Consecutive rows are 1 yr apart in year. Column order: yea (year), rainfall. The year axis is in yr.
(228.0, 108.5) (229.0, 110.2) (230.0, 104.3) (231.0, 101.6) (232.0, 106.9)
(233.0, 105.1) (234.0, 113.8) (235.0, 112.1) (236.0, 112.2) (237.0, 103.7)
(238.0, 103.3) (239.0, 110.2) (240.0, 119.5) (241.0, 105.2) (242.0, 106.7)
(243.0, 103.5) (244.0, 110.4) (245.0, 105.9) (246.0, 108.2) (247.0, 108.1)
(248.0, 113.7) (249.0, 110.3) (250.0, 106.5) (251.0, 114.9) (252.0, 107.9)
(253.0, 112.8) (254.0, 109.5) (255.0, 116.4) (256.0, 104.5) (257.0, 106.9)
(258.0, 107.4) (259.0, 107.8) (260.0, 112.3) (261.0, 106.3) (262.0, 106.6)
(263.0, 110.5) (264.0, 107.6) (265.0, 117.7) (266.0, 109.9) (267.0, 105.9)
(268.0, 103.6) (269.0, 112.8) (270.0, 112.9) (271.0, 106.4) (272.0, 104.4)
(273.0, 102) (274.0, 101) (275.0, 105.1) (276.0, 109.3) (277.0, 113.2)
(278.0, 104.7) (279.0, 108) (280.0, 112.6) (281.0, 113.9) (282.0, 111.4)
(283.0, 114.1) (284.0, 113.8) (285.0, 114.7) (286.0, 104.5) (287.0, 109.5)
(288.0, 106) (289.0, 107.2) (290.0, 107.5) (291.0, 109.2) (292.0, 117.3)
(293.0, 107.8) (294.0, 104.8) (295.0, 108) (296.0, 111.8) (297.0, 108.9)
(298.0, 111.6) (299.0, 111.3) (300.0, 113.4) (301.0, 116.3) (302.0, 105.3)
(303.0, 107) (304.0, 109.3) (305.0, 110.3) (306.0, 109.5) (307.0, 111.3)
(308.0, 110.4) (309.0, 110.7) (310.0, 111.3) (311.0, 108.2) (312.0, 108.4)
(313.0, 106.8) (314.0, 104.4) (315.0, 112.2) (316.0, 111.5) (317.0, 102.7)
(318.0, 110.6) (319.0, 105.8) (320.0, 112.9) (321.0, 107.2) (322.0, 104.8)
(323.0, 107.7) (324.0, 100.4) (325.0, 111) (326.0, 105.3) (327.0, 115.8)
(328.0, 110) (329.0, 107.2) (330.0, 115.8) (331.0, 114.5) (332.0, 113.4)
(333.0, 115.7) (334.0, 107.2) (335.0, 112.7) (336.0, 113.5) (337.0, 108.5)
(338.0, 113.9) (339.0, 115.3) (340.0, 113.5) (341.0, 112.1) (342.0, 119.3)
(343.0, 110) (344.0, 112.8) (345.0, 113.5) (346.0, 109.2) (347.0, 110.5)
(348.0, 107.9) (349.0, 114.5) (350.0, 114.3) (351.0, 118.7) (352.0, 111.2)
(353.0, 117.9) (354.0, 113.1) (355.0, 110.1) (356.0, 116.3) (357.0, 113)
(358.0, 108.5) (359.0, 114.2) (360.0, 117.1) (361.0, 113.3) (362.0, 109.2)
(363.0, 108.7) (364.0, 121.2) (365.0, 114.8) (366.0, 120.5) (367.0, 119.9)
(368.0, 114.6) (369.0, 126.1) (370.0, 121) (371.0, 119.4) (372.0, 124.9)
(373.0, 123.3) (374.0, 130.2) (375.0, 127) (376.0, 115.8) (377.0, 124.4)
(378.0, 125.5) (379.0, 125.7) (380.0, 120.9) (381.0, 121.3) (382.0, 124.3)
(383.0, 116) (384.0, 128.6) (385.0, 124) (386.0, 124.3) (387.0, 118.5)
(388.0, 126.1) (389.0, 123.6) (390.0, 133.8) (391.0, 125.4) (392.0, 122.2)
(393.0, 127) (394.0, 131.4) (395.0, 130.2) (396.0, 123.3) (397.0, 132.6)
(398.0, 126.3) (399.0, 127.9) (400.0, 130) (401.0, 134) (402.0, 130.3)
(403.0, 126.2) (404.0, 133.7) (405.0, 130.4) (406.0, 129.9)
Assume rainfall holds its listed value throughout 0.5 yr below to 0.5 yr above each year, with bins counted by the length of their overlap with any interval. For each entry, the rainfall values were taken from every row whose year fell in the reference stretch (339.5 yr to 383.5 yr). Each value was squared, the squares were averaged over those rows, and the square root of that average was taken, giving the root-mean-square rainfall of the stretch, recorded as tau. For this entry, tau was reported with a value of 117.1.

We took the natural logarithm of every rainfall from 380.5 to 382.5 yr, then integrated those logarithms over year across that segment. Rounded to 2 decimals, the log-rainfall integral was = 9.62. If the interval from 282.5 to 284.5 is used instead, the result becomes 9.47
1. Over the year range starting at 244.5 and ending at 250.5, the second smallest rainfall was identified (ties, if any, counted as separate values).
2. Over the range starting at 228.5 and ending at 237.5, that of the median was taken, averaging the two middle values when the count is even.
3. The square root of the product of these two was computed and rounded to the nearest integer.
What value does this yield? 107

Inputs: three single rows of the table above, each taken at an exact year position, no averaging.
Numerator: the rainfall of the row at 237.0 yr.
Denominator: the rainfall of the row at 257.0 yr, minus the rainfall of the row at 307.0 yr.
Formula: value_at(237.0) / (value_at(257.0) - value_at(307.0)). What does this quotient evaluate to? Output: -24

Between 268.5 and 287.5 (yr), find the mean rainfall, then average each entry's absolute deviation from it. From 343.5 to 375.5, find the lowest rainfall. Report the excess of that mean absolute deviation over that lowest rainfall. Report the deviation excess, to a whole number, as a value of -104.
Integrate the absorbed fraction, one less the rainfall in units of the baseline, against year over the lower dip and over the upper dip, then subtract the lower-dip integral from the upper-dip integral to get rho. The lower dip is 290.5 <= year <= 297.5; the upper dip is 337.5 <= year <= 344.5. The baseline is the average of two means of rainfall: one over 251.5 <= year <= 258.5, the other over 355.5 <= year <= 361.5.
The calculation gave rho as -0.26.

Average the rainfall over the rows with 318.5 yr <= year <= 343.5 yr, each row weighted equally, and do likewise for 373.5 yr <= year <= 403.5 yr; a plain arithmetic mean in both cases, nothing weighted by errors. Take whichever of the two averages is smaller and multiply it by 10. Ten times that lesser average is 1109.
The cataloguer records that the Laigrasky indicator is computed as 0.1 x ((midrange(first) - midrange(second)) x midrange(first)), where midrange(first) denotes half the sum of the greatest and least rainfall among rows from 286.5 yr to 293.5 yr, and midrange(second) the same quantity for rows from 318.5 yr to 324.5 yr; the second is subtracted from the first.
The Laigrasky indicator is 56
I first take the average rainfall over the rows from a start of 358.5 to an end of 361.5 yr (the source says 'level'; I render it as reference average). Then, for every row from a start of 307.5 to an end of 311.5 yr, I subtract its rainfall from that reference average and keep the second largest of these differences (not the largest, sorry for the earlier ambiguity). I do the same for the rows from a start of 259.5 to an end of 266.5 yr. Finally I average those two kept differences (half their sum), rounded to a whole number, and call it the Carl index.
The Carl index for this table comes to 6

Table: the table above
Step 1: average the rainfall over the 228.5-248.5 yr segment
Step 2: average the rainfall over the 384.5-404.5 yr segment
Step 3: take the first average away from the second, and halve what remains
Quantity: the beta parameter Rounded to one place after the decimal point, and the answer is 9.7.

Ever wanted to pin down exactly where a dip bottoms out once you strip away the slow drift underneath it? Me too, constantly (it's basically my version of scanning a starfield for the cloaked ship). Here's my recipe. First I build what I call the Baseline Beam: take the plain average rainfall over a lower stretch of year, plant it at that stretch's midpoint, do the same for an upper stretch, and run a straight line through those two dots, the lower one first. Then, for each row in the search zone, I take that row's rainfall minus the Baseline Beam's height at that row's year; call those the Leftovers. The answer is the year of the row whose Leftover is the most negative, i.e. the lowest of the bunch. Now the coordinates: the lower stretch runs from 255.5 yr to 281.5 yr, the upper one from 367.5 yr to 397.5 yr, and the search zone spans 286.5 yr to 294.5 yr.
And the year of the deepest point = 294.0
